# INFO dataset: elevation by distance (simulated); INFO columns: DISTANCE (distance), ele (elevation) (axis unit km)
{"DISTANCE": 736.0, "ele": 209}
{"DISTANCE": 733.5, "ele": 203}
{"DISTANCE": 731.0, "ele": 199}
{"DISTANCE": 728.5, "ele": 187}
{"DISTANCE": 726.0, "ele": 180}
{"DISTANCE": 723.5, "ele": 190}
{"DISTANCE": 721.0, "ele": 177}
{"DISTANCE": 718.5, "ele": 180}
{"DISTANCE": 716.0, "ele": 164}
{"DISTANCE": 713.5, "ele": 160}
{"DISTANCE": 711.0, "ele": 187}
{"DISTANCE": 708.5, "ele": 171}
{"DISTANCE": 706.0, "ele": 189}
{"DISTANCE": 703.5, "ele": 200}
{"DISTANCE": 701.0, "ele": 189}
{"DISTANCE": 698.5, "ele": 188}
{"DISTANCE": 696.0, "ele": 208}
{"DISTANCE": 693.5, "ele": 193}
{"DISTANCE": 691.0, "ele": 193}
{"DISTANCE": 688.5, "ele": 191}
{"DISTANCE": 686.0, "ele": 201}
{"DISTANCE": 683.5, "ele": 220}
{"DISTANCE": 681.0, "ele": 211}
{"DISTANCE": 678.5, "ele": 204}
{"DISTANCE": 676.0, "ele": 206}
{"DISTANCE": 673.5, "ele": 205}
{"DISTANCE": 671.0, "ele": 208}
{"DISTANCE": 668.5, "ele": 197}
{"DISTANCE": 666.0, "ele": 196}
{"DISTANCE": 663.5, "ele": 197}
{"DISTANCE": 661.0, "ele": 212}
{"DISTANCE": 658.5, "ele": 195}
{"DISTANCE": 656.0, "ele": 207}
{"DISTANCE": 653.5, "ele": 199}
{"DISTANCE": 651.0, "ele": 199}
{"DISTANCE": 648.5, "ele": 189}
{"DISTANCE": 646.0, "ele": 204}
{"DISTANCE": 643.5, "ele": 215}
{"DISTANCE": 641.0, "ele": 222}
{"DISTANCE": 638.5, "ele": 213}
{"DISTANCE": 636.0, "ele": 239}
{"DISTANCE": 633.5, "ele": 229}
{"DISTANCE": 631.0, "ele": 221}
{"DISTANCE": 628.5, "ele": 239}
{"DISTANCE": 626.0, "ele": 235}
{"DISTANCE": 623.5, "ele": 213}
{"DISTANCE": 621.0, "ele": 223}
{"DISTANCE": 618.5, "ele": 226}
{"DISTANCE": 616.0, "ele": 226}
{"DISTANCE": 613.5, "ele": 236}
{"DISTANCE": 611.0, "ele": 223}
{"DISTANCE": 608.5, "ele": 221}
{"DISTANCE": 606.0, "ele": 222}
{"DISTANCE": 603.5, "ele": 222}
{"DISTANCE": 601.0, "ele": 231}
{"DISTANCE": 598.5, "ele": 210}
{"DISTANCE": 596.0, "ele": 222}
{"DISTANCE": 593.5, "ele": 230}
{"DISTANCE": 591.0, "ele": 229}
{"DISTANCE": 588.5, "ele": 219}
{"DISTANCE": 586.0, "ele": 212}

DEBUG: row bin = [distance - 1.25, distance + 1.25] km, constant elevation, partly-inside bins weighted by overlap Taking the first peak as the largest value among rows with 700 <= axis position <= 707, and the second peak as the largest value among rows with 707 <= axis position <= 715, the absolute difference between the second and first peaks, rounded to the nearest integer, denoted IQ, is 13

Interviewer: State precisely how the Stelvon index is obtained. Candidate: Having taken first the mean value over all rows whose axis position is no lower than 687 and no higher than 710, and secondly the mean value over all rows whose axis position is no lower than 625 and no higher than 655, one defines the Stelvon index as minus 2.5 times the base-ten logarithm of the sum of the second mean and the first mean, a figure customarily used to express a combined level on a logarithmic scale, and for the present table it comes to -6.53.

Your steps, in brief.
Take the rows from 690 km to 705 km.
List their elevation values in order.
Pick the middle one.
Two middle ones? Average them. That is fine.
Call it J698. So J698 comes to 193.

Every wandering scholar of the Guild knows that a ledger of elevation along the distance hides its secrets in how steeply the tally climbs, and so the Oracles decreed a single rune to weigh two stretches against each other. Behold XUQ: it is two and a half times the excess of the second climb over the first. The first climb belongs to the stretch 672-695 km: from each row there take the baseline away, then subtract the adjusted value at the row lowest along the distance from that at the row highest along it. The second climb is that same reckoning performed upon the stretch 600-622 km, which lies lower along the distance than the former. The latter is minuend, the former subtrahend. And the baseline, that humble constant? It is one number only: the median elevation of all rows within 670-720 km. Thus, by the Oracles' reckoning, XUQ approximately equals 10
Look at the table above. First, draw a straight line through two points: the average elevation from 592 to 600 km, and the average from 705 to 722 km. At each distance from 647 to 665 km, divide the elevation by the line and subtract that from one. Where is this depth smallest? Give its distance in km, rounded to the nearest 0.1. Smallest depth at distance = 661.0 km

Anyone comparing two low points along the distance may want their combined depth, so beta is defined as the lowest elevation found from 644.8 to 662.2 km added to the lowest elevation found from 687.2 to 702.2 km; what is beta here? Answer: 377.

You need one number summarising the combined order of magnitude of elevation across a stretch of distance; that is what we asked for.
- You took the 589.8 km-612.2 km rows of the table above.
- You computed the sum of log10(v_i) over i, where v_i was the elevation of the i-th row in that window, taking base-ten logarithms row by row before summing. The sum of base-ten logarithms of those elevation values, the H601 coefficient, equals 21.14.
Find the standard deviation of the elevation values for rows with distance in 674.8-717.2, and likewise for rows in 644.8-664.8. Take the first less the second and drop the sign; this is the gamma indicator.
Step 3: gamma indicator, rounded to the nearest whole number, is 9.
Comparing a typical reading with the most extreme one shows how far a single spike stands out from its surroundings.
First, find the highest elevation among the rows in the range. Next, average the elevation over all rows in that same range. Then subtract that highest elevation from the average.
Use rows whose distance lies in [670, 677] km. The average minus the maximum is -1.7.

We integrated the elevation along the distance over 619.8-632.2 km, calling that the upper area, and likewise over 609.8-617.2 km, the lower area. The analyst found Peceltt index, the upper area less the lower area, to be 1115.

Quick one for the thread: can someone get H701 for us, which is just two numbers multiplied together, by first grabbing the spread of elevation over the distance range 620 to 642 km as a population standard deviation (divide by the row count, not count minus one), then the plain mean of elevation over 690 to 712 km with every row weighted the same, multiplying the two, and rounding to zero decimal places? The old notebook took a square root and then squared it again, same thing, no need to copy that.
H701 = 1818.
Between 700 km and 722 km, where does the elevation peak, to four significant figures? 703.5 km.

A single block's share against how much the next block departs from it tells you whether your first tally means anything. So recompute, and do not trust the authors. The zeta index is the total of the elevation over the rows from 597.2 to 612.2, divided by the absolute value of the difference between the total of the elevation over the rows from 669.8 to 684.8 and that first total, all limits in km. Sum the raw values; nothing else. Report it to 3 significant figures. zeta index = 17.7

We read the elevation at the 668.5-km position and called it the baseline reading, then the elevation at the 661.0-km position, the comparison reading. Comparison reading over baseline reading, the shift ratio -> 1.08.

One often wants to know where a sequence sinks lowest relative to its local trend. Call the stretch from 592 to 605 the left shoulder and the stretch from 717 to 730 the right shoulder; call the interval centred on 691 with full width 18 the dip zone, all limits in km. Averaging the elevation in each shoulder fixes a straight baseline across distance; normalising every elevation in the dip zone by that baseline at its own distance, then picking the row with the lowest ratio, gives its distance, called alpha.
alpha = 688.5 km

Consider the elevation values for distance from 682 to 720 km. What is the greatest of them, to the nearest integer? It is 220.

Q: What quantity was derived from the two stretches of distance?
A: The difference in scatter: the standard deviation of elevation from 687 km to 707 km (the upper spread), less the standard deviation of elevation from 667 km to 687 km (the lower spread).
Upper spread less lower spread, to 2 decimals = -0.05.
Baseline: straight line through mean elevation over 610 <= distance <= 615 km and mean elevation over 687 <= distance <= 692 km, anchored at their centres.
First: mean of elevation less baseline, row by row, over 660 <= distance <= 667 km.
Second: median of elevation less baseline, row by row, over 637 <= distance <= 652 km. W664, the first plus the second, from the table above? -10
